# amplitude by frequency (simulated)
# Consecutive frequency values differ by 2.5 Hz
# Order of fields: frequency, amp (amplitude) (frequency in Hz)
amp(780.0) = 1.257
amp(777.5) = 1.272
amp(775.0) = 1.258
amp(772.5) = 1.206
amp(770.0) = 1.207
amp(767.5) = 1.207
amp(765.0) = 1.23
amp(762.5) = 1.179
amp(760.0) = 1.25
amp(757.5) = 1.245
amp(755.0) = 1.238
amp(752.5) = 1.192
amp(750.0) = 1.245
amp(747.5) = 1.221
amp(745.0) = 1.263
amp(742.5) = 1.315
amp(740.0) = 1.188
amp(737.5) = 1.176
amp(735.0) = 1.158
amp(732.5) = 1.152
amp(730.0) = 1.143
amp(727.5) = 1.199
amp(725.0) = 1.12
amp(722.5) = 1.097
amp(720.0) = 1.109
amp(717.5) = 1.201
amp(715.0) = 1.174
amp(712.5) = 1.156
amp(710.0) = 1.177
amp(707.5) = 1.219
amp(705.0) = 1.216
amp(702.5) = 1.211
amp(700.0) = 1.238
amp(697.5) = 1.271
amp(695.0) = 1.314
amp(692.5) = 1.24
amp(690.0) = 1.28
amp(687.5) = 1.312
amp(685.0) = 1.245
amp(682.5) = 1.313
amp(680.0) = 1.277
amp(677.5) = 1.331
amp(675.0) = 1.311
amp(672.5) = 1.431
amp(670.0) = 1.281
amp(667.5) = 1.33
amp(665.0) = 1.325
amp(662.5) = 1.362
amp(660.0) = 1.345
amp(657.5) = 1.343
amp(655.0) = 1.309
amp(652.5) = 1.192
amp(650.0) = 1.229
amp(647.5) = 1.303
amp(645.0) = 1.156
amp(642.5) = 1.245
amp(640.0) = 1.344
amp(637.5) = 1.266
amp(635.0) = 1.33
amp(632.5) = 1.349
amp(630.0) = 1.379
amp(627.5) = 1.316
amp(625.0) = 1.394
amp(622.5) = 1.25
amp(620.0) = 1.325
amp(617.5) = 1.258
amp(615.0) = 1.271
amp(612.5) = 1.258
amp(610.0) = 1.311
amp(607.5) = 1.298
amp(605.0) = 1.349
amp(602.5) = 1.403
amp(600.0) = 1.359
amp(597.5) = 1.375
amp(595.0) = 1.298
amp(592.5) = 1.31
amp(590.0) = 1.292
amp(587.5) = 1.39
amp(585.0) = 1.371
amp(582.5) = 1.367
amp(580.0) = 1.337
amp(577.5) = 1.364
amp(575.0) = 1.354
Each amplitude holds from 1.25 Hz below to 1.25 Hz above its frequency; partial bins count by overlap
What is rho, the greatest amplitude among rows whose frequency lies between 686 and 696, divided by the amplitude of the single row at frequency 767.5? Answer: 1.089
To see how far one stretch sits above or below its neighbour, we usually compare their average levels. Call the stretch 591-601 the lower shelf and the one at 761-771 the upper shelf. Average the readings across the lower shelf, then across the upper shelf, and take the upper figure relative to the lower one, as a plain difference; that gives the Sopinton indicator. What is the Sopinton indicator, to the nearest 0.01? -0.13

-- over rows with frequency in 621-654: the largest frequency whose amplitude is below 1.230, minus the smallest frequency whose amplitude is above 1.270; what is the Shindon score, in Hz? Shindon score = 27.5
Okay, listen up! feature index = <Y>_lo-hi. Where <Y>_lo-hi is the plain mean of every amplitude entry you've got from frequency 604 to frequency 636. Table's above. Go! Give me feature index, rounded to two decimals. 1.31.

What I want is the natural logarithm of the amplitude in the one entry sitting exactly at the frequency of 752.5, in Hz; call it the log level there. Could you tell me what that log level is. 0.18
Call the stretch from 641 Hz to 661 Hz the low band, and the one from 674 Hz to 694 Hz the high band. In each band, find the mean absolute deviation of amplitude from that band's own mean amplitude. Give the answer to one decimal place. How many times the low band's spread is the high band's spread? 0.5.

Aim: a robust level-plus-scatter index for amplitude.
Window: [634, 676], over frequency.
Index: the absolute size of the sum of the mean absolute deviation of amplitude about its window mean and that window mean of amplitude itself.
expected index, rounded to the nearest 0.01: 1.35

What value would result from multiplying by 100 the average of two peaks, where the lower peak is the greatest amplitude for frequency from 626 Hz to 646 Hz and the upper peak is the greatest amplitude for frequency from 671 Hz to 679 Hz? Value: 140.5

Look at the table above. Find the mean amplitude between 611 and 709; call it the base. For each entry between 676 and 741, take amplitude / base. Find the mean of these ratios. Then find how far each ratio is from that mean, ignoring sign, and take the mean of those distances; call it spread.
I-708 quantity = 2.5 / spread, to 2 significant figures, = 59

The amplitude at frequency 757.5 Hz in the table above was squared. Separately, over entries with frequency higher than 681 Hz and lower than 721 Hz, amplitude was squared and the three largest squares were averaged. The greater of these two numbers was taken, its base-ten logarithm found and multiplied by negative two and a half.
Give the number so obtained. -0.59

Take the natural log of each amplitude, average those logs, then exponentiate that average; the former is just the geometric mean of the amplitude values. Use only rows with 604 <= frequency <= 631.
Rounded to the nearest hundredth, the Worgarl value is 1.31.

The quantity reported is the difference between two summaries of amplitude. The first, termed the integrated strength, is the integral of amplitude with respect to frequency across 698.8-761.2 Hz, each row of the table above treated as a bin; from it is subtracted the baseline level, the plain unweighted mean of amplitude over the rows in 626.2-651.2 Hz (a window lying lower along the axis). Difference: 73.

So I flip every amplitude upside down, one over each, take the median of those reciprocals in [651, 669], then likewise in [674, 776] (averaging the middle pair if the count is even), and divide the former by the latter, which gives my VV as 0.917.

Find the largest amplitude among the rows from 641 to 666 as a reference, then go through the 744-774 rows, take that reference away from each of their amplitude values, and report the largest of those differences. -0.10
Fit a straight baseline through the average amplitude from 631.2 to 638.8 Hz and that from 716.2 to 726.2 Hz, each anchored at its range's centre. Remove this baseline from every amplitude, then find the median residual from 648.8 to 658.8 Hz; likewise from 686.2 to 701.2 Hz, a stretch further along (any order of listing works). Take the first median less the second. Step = -0.094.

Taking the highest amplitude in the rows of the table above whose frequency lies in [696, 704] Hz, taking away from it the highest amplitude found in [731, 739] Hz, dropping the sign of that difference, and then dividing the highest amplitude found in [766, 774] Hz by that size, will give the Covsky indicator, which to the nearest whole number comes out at 13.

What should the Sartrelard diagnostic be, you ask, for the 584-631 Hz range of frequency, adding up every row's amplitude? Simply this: 25.2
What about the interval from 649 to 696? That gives 24.8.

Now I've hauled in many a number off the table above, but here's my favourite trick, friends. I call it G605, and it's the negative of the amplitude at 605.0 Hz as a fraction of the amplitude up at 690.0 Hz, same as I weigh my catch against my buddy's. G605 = -1.05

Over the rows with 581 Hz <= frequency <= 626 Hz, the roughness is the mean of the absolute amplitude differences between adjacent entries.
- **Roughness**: 0.045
